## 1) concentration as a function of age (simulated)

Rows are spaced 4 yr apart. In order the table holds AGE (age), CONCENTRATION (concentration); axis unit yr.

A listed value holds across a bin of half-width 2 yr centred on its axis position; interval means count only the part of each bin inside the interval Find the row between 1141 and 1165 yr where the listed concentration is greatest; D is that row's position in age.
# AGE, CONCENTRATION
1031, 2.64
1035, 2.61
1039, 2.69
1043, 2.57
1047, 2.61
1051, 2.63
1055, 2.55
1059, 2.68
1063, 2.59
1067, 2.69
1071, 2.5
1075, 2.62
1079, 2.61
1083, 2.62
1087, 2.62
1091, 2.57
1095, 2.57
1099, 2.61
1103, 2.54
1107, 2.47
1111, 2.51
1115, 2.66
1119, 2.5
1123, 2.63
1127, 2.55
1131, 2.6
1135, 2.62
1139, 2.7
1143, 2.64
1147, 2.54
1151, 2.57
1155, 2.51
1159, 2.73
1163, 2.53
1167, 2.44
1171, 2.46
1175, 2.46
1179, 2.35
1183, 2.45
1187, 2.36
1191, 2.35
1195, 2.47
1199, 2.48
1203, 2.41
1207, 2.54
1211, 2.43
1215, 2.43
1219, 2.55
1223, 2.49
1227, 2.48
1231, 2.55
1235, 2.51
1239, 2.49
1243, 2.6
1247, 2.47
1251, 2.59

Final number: 1159 yr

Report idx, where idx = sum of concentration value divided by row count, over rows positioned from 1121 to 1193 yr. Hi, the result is 2.53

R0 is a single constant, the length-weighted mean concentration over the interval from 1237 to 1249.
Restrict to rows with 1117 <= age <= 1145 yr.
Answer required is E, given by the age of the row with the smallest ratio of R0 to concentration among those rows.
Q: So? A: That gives 1139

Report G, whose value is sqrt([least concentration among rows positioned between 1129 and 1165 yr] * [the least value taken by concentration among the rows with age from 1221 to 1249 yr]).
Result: 2.49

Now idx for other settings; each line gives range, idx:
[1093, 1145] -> 2.58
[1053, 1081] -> 2.61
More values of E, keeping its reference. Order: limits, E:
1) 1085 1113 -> 1087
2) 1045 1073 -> 1067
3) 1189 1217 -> 1207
